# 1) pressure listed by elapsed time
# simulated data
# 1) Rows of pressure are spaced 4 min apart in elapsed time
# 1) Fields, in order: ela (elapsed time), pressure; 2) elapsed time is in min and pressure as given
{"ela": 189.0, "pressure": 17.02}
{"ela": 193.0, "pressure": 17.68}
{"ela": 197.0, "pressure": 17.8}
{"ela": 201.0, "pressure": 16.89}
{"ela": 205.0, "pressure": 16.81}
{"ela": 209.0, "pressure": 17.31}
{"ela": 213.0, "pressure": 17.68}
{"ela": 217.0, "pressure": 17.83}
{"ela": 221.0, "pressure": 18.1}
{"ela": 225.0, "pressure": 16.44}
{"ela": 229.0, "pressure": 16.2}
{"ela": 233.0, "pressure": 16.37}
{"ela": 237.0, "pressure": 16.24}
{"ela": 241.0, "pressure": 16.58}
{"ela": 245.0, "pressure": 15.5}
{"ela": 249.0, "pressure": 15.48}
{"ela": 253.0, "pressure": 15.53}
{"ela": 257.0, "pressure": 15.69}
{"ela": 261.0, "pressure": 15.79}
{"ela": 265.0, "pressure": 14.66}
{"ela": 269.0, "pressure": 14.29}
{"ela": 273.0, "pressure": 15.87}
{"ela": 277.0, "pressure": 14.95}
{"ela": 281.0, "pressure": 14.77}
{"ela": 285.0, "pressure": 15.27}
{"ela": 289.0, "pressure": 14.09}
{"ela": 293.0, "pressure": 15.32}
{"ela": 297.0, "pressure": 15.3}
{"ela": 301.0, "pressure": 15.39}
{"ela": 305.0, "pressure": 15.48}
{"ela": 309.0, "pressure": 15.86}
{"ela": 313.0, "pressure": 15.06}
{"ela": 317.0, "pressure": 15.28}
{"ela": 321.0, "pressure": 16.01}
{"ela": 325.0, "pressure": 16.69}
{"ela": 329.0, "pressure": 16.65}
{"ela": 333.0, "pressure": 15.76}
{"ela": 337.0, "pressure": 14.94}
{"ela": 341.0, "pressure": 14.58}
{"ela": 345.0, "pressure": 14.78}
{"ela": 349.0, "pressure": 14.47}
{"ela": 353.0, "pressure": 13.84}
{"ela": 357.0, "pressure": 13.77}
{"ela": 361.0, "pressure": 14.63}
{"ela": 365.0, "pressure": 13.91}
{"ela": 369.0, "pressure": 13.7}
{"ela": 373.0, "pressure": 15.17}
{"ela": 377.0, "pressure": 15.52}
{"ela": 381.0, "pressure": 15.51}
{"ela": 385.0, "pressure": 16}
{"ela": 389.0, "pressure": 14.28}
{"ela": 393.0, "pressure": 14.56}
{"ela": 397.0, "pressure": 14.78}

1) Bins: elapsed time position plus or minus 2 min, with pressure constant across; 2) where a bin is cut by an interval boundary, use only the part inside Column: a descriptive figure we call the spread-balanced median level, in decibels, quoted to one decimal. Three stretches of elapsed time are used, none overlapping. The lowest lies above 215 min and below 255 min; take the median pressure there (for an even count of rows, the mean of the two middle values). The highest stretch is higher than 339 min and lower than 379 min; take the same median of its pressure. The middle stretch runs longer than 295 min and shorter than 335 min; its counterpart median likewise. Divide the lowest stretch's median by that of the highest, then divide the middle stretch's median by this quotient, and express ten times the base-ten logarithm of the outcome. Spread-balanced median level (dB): 11.4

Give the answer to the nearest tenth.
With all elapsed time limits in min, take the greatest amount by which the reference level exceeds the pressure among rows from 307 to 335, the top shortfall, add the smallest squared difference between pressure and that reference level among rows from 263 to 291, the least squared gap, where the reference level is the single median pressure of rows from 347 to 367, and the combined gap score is -1.1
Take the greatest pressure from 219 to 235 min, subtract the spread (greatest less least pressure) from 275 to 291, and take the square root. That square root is 4.11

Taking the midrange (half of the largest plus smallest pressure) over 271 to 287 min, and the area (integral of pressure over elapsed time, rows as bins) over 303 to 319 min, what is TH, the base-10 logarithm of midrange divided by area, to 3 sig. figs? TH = -1.21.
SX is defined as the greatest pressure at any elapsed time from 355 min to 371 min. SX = 14.63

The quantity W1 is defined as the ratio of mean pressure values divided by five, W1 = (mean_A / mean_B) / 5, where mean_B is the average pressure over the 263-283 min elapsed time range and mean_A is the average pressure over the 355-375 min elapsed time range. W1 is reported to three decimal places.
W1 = 0.191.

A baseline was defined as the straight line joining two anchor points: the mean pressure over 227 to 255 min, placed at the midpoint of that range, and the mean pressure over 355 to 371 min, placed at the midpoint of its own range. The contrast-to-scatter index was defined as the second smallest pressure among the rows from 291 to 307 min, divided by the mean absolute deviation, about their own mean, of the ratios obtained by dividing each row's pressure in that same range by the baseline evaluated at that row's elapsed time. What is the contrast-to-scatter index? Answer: 1786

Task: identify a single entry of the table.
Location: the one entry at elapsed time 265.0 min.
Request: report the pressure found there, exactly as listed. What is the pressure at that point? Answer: 14.66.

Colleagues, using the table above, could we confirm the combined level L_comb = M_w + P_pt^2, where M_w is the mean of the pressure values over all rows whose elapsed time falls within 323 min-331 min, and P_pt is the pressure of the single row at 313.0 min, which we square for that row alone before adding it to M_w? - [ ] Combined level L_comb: 243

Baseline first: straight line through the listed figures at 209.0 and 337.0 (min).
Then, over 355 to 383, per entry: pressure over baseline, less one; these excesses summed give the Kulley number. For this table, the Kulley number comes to 0.13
